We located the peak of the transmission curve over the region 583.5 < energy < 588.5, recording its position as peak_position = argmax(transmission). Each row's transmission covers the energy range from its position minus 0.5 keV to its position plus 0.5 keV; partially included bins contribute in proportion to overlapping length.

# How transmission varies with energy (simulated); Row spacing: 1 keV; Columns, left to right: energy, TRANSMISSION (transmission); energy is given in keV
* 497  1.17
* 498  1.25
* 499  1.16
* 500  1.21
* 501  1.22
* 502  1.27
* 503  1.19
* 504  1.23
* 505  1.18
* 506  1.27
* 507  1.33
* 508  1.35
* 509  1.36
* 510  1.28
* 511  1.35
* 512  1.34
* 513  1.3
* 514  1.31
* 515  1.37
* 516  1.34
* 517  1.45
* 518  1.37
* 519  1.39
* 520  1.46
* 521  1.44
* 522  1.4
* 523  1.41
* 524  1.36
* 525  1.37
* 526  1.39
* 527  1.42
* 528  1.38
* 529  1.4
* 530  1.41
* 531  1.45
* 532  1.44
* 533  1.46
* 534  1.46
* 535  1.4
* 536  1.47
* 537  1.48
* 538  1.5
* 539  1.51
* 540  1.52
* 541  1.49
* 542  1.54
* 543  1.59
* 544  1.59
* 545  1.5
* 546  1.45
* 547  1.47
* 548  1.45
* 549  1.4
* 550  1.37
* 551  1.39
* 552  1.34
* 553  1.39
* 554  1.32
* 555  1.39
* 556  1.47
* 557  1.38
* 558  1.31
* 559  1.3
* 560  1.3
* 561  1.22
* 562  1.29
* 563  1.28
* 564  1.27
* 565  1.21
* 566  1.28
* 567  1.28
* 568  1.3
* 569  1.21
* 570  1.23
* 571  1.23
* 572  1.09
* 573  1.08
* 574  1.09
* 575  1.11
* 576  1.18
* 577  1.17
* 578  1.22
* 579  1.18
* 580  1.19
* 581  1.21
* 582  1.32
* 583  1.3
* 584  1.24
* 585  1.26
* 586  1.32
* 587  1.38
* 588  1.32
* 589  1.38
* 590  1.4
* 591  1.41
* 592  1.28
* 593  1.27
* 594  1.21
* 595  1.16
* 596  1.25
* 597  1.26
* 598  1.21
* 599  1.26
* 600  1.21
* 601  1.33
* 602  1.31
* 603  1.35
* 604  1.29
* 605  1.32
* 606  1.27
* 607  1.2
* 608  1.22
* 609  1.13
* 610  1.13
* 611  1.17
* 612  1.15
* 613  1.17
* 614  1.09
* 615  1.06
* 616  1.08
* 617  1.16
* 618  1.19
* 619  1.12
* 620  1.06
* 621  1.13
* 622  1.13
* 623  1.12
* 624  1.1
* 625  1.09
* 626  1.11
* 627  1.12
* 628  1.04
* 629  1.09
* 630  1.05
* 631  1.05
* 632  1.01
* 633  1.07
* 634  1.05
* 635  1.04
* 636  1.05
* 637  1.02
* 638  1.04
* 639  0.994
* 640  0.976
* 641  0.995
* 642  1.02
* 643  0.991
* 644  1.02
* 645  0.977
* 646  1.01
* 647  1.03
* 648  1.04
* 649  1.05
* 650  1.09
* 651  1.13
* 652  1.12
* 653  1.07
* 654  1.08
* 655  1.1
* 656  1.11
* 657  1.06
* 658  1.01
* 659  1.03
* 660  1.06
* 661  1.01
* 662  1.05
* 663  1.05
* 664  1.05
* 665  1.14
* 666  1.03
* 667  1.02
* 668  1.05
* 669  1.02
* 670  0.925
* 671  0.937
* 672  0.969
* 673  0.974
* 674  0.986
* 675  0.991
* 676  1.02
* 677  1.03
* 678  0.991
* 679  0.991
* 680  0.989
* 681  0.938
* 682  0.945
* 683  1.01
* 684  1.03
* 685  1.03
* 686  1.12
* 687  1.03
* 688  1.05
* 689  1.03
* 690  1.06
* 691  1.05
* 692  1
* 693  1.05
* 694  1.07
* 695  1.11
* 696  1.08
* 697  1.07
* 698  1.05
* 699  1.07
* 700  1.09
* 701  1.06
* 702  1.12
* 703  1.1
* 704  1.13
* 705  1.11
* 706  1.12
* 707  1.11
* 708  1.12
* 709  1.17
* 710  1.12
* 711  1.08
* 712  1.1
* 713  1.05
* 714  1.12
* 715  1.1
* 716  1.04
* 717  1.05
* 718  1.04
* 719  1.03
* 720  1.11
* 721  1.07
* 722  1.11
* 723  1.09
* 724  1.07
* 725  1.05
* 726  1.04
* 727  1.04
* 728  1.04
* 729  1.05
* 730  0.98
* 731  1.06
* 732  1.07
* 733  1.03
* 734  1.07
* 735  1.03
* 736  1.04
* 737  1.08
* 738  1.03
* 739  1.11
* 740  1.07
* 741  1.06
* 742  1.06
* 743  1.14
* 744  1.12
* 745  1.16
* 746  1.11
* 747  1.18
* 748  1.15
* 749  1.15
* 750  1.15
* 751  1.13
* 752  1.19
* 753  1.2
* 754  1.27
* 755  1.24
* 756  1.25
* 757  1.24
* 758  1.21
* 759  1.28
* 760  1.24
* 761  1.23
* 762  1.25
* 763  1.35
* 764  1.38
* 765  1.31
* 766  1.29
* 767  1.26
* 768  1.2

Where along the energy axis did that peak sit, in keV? 587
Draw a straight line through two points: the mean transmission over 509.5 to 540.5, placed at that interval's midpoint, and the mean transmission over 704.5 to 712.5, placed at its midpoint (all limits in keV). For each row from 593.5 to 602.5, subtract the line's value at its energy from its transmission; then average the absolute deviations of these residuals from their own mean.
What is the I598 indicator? 0.04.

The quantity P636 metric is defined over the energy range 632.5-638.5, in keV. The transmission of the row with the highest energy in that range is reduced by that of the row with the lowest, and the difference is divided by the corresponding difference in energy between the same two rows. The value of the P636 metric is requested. -0.006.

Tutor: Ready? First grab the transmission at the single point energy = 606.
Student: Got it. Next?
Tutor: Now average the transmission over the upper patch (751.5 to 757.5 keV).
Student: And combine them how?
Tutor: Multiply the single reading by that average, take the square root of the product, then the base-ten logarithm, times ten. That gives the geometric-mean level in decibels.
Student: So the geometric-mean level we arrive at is 0.97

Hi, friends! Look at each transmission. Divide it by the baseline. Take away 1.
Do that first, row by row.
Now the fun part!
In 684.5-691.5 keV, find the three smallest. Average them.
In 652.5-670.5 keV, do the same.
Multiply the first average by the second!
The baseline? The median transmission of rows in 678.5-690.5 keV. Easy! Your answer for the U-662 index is 0.0000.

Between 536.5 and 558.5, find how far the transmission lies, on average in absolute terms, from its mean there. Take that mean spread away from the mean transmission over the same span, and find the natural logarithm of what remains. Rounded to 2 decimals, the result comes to 0.32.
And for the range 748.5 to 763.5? 0.17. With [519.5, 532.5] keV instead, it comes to 0.33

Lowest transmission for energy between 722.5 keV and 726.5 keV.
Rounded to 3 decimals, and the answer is 1.040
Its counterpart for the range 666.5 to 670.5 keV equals 0.925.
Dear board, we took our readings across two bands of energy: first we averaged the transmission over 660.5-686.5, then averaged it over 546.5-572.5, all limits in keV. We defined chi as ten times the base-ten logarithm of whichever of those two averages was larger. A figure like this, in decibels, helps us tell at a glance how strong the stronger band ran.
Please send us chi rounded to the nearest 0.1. 1.2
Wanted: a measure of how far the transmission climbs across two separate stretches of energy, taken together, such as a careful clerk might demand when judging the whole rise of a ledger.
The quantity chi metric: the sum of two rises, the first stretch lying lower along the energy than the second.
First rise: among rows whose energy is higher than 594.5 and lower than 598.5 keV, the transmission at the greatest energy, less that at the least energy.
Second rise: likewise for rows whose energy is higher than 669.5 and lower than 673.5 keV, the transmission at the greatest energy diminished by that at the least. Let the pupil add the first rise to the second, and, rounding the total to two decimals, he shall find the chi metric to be 0.10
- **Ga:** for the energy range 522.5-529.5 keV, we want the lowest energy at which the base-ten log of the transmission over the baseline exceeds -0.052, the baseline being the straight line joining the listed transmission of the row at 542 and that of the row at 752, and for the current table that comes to 523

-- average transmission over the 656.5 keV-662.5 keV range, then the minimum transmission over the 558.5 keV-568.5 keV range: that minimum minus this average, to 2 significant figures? 0.17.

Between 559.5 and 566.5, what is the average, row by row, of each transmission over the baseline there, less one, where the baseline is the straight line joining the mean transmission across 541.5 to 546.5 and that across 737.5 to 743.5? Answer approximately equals -0.15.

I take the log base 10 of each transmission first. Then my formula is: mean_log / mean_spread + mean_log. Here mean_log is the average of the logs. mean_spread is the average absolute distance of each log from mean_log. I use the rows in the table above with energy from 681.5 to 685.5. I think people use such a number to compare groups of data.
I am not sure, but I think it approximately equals 0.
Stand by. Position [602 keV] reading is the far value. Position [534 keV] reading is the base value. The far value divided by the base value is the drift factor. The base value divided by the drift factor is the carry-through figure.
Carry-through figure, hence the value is 1.63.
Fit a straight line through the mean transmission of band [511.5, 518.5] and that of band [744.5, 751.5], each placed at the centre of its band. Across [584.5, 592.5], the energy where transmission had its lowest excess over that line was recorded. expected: 585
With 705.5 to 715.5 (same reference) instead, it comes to 713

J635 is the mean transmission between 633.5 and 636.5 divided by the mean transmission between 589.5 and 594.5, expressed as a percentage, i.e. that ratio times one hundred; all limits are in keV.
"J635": 80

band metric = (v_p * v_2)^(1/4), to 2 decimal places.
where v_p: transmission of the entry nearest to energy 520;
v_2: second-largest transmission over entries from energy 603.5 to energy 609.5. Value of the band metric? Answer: 1.17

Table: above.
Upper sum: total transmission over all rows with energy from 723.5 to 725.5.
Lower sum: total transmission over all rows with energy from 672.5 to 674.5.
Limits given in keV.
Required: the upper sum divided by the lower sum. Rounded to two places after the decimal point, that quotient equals 1.08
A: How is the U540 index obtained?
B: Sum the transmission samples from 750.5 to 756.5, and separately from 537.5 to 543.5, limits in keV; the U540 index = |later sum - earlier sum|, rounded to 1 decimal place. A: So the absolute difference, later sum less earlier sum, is 1.9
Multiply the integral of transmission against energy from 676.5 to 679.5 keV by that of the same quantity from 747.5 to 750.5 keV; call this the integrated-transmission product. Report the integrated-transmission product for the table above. 10.4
